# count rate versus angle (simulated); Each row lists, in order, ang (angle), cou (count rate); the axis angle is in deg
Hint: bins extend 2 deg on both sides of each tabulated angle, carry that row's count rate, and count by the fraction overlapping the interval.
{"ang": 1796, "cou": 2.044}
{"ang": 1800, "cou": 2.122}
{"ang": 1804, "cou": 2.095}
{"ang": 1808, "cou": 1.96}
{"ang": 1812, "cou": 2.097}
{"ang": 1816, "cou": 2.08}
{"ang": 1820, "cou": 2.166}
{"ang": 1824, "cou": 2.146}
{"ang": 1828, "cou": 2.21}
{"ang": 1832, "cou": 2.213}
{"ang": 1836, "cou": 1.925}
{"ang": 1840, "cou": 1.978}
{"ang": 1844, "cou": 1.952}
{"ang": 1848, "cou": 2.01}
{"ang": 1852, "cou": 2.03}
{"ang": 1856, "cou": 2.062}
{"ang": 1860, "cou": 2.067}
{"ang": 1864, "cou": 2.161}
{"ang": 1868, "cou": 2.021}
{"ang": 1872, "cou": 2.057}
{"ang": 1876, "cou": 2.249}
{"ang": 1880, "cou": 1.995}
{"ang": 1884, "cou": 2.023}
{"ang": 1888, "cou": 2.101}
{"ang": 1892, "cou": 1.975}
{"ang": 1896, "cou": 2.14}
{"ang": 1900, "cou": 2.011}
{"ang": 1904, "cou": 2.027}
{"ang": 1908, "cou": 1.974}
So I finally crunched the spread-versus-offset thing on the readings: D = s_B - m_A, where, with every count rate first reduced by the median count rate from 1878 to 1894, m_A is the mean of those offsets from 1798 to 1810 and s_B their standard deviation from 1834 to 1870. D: 0.02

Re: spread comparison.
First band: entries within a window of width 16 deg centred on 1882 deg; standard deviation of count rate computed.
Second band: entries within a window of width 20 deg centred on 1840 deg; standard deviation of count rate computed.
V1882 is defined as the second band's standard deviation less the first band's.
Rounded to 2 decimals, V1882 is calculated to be 0.00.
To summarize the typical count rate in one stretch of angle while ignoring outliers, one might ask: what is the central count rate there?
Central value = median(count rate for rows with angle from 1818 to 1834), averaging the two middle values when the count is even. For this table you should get 2.19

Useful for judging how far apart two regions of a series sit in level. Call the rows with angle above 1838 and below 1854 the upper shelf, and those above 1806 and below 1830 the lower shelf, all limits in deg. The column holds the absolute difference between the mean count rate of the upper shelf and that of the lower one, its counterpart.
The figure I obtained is 0.12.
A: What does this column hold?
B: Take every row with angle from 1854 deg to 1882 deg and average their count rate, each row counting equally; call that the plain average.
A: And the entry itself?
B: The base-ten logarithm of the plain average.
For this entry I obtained 0.320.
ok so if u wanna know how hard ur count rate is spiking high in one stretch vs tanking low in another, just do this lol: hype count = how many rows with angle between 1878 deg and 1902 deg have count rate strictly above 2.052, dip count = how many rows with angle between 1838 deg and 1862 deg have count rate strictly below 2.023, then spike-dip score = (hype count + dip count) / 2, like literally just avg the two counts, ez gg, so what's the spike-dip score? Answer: 2.5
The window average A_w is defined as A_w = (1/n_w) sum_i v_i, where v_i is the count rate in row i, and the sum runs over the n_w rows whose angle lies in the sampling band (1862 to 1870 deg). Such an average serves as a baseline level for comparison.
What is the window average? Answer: 2.09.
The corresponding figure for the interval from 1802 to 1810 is 2.03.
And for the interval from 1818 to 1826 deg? 2.16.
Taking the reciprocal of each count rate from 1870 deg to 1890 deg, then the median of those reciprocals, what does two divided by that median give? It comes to 4.11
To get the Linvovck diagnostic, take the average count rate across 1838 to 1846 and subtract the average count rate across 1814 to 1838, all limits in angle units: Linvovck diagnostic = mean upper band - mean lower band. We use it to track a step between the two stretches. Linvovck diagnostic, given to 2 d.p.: -0.16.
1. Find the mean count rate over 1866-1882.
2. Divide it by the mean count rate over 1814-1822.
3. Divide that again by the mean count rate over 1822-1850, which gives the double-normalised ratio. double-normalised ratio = 0.475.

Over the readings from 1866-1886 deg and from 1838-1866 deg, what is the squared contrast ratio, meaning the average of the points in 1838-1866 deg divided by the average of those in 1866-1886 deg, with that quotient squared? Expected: 0.97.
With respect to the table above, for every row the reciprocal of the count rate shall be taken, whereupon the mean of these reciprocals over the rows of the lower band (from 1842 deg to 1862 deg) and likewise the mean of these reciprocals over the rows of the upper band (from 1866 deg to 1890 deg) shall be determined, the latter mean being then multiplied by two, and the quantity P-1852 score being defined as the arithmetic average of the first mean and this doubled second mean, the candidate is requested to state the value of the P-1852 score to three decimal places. 0.730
